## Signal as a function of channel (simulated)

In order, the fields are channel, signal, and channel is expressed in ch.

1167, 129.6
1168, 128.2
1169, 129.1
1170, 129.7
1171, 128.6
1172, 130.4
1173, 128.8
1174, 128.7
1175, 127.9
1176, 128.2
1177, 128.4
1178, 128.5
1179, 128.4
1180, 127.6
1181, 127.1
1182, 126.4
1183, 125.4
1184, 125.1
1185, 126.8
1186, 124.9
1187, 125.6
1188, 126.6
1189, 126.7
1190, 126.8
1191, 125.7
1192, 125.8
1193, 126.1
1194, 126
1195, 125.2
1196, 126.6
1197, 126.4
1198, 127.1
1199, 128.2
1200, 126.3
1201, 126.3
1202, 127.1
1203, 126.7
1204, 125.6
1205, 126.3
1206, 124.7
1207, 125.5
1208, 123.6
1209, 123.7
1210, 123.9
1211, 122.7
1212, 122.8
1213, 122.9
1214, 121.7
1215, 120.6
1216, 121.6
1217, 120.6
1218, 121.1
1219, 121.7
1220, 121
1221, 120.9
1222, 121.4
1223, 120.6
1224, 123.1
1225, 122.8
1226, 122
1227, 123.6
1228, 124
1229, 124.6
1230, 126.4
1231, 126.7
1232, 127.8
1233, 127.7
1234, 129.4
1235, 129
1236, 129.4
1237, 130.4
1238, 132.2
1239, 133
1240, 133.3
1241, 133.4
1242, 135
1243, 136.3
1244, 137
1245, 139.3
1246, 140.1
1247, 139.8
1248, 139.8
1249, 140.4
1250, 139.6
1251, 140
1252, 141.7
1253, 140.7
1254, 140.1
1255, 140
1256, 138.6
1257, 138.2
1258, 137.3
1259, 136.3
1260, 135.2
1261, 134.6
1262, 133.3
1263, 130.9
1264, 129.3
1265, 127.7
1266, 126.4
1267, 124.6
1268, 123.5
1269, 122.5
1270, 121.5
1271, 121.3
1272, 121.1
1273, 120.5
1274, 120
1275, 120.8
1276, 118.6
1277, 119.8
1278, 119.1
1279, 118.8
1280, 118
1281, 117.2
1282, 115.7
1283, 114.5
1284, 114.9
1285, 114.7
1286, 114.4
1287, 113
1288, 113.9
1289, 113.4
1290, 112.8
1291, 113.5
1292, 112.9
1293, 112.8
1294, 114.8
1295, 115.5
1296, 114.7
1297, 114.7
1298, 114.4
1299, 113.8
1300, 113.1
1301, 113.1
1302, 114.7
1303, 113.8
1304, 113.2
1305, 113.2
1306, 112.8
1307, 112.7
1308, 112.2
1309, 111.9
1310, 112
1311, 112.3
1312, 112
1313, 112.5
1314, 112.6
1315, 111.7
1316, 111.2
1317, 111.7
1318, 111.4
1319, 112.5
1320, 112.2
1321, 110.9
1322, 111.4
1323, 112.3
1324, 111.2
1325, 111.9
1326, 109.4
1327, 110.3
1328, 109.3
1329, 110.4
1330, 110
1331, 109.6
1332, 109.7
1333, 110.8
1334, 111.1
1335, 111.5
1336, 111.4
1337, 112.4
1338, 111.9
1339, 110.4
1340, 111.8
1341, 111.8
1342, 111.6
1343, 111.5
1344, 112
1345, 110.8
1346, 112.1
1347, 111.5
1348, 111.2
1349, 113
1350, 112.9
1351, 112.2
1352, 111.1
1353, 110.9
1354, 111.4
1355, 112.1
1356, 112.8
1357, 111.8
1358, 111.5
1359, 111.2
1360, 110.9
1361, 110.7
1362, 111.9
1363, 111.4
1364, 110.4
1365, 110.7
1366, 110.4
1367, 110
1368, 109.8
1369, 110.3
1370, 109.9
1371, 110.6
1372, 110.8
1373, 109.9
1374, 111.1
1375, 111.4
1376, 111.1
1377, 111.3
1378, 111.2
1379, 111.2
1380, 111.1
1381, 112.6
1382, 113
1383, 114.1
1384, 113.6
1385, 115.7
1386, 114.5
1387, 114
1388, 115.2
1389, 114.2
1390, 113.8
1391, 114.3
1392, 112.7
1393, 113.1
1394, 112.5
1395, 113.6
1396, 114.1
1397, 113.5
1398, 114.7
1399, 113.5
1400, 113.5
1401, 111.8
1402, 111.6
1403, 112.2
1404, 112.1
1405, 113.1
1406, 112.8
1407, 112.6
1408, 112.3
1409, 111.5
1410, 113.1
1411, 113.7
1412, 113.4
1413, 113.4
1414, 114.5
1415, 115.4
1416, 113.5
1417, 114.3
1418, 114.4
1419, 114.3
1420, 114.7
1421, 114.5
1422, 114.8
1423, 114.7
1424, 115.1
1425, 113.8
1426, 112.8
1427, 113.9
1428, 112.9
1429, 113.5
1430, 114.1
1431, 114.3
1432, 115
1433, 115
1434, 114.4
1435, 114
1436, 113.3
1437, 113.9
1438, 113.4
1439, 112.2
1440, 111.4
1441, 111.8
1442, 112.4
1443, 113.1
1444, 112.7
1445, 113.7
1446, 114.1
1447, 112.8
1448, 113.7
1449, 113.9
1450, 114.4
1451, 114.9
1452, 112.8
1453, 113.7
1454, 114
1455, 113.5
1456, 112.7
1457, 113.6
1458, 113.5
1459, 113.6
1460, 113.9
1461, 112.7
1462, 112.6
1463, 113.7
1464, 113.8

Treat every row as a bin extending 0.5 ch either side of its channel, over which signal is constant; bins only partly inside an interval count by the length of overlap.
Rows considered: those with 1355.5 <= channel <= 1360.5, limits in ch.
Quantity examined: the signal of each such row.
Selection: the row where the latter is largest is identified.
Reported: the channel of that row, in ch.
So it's 1356 ch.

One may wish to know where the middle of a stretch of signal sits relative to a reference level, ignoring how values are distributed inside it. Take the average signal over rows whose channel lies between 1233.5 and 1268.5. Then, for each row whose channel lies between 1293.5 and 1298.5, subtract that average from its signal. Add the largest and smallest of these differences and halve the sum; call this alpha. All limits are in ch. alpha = -19.8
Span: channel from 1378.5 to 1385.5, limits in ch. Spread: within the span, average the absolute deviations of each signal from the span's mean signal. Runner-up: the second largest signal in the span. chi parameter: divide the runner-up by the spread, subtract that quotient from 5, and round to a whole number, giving -88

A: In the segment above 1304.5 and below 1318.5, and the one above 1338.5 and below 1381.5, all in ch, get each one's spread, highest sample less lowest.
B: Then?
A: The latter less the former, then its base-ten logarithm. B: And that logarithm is 0.1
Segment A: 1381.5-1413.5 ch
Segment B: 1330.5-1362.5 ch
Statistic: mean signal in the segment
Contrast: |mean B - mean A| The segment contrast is 1.9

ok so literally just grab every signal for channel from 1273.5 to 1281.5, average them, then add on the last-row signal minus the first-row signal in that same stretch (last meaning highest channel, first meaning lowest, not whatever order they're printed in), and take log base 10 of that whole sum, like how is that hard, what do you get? 2.07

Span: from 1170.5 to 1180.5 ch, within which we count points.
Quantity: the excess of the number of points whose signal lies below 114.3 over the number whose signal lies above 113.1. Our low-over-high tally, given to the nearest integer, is -10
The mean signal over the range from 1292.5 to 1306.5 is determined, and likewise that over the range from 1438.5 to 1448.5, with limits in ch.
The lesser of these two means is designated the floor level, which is 112.8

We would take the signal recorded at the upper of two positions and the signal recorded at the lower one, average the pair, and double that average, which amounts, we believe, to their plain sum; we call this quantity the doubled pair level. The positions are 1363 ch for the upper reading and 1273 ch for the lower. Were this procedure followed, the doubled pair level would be 232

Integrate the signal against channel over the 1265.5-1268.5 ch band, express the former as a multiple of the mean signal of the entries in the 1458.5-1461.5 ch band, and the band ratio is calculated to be 3.30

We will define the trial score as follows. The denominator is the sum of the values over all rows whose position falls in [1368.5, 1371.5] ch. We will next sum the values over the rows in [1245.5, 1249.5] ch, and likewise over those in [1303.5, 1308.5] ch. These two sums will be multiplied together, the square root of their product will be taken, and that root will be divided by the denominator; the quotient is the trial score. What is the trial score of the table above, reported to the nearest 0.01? 1.70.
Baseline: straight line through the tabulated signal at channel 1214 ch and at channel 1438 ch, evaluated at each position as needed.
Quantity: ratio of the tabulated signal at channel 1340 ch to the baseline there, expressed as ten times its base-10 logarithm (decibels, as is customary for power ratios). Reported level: -0.20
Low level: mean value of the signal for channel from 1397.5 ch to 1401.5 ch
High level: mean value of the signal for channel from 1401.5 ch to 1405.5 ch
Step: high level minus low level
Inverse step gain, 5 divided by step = -4.4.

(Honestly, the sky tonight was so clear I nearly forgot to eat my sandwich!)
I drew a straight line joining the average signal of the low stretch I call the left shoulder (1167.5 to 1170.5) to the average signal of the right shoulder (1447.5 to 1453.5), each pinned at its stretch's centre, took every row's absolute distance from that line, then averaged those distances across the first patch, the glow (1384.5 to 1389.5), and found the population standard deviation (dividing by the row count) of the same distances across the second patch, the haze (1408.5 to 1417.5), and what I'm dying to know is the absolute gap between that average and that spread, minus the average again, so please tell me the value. -1.1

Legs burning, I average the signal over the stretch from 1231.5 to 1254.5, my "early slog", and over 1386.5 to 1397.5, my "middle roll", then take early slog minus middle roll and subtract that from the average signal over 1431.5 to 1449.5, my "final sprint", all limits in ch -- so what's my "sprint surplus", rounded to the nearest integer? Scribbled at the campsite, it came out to 92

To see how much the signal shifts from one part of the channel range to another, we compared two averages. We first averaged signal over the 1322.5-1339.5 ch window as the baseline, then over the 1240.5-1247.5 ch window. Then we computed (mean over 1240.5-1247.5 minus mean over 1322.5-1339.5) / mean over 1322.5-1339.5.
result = 0.24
